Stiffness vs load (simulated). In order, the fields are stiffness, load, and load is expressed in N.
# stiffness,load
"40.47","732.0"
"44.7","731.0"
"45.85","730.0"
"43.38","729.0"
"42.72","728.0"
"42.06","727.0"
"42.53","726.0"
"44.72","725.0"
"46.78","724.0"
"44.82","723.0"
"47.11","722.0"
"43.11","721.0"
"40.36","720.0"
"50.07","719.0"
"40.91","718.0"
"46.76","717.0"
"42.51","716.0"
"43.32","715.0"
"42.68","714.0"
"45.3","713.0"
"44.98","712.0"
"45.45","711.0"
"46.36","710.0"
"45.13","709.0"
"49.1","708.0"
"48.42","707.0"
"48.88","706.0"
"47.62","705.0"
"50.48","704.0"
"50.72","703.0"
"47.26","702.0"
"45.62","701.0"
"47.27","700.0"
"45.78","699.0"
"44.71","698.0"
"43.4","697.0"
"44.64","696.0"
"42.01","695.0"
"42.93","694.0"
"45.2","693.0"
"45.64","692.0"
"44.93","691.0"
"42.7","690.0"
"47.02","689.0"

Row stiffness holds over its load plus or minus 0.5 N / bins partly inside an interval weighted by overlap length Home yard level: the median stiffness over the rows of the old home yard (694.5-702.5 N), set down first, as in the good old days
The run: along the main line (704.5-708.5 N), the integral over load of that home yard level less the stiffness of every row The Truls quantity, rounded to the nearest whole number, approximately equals -13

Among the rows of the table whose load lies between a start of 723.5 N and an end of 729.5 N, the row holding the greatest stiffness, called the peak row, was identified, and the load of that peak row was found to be 724.0 N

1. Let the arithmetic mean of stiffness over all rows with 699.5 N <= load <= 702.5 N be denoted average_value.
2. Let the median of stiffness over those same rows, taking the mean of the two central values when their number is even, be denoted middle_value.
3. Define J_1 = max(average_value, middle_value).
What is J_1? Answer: 47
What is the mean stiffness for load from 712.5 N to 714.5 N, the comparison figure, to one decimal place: 44.0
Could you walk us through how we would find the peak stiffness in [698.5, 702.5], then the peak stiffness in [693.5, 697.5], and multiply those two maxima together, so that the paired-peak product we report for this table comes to 2110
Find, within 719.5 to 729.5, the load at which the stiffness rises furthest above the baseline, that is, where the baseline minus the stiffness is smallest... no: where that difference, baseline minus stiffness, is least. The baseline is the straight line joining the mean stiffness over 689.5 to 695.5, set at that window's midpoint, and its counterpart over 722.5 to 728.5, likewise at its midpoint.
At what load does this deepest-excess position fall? 722.0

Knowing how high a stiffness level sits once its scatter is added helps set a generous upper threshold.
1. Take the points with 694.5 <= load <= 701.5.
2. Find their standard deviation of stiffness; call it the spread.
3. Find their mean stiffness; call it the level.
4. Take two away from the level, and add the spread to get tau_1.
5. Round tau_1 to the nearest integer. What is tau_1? 44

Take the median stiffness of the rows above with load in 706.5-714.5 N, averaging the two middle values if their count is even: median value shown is 45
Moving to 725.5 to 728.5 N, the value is 43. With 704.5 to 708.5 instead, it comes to 49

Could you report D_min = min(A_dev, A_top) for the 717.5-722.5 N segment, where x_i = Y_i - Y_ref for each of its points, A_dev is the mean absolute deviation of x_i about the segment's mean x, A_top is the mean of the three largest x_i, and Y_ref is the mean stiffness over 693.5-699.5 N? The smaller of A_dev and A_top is 2.9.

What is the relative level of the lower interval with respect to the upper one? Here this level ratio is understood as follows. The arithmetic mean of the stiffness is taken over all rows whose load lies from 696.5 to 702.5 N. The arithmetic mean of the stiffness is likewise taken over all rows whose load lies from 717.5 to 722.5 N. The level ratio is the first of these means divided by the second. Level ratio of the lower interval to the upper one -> 1.03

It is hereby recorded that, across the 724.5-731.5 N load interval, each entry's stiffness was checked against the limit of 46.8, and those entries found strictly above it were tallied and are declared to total 0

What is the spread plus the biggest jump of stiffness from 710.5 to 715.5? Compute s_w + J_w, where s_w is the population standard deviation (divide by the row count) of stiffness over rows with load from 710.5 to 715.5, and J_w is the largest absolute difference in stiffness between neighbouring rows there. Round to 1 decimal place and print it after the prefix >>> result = 3.7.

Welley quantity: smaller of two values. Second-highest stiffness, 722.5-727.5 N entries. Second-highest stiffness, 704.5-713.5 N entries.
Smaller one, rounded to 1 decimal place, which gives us 44.8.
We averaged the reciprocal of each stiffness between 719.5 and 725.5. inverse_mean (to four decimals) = 0.0225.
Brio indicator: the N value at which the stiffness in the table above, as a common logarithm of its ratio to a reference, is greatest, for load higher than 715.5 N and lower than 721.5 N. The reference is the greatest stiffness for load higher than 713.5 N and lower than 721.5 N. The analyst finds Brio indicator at 719.0 N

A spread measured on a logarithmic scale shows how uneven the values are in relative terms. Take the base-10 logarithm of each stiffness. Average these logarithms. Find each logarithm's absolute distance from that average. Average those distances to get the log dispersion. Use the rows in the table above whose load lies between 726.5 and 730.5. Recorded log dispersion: 0.012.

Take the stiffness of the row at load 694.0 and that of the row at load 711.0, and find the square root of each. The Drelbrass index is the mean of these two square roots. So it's 6.65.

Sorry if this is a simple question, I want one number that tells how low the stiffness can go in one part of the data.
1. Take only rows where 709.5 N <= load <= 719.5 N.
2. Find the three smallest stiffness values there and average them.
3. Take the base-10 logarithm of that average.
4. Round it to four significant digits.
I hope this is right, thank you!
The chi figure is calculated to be 1.624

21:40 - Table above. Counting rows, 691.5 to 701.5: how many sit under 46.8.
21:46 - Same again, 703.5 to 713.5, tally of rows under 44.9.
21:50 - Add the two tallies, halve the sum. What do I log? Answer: 4.5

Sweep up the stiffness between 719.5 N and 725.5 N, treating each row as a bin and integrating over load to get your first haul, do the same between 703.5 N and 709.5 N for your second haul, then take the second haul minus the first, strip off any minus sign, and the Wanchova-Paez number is 23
